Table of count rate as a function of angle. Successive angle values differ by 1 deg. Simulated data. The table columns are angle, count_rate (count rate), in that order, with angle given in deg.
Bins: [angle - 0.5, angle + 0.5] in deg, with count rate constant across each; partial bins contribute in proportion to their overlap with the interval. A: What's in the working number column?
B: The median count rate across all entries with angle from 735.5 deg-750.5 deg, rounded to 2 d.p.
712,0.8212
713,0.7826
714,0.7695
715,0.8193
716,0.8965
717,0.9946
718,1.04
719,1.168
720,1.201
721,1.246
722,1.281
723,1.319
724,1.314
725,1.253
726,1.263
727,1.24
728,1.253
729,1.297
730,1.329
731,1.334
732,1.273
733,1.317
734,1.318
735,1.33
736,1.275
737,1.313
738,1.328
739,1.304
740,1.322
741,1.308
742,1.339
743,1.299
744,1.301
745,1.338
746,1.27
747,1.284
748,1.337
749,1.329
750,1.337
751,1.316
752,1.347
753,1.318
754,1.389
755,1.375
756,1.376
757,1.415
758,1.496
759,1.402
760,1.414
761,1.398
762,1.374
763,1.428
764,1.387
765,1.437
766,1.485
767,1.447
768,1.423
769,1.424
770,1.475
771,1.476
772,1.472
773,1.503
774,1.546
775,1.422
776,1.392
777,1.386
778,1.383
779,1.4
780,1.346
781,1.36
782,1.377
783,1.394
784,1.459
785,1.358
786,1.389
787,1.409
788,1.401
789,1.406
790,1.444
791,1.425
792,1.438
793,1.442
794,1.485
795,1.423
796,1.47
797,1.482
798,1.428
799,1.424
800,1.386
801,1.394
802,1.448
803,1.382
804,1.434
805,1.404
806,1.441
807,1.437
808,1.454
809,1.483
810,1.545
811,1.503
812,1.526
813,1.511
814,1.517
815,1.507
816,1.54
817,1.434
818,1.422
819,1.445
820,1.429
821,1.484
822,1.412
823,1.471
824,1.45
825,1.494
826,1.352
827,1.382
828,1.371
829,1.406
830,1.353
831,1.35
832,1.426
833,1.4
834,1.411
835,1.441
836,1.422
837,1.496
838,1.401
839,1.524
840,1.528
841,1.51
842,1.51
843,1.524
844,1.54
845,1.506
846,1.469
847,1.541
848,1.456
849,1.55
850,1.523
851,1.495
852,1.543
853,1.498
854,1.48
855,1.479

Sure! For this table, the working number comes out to 1.31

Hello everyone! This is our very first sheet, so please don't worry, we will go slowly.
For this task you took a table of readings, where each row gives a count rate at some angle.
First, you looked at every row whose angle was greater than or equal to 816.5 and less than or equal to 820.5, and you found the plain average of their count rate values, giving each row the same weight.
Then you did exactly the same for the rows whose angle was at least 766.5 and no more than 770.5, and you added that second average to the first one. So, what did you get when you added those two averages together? 2.87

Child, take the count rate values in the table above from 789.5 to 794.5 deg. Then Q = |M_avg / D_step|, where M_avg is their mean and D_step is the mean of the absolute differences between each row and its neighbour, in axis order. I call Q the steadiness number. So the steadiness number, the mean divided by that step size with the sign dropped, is 73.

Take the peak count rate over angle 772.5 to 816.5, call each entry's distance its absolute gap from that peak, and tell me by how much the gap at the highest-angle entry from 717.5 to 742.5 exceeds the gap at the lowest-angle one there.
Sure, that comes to -0.30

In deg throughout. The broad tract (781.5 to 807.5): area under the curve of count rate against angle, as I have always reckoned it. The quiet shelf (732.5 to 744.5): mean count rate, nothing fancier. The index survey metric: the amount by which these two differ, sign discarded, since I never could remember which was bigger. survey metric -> 36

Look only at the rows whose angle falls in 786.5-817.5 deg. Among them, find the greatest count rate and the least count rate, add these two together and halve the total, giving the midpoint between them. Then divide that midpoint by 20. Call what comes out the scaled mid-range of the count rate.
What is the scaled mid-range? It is 0.073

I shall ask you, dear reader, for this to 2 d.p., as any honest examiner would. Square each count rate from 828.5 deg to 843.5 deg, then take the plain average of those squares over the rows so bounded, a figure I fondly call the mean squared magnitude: 2.10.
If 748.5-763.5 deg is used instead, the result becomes 1.91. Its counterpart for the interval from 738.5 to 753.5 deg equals 1.73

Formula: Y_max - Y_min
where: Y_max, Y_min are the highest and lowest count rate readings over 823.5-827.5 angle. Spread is 0.142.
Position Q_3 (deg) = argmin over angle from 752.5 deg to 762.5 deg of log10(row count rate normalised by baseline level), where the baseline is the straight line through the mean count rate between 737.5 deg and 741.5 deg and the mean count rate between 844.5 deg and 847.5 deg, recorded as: 753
